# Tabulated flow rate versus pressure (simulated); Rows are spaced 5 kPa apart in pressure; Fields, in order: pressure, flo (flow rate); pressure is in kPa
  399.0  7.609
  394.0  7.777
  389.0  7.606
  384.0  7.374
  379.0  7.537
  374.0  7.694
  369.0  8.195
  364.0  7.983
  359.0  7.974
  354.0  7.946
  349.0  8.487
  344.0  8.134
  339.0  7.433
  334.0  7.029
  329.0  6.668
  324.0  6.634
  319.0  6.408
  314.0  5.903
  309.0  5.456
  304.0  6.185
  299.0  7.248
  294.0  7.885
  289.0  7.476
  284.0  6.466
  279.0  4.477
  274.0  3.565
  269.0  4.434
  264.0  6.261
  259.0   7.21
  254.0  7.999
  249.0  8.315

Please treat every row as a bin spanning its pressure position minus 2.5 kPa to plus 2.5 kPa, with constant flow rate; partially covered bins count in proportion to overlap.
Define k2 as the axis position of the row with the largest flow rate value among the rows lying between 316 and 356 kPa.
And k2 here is 349.0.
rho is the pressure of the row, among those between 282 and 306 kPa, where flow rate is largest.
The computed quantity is 294.0 kPa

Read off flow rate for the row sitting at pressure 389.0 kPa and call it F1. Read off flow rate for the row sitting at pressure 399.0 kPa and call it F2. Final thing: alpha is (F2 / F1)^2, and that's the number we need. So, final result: 1.0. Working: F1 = 7.606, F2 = 7.609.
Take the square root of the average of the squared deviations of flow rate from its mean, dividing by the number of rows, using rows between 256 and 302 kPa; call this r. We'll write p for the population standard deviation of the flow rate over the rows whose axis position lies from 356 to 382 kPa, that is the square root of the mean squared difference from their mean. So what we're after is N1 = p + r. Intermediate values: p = 0.23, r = 1.48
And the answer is 1.7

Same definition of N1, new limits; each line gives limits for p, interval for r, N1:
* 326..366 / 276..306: 1.7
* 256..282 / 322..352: 2.0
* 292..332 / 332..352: 1.3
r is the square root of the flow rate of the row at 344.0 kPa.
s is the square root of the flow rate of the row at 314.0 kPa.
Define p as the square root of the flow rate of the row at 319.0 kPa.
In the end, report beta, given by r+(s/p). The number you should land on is 3.81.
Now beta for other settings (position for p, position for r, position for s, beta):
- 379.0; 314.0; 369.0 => 3.47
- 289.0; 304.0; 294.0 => 3.51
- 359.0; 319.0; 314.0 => 3.39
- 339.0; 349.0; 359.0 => 3.95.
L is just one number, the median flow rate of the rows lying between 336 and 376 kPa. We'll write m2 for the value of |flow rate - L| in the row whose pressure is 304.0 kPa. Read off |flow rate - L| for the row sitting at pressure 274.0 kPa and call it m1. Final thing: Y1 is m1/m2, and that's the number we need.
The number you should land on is 2.5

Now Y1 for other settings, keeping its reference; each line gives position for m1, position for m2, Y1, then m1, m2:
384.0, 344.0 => 3.9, 0.6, 0.2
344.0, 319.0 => 0.1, 0.2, 1.6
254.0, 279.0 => 0.0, 0.0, 3.5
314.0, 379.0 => 4.7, 2.1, 0.4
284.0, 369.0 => 7.0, 1.5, 0.2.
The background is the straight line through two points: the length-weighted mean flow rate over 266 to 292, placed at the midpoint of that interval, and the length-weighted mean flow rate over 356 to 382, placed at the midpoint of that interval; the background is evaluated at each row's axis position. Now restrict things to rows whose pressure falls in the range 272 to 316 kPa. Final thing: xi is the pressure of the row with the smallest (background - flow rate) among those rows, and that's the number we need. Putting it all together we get 294.0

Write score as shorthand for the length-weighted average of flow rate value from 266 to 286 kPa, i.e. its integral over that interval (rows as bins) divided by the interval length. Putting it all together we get 4.7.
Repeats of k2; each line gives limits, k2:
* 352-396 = 369.0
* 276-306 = 294.0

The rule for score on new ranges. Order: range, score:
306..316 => 5.7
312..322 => 6.2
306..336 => 6.3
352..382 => 7.9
